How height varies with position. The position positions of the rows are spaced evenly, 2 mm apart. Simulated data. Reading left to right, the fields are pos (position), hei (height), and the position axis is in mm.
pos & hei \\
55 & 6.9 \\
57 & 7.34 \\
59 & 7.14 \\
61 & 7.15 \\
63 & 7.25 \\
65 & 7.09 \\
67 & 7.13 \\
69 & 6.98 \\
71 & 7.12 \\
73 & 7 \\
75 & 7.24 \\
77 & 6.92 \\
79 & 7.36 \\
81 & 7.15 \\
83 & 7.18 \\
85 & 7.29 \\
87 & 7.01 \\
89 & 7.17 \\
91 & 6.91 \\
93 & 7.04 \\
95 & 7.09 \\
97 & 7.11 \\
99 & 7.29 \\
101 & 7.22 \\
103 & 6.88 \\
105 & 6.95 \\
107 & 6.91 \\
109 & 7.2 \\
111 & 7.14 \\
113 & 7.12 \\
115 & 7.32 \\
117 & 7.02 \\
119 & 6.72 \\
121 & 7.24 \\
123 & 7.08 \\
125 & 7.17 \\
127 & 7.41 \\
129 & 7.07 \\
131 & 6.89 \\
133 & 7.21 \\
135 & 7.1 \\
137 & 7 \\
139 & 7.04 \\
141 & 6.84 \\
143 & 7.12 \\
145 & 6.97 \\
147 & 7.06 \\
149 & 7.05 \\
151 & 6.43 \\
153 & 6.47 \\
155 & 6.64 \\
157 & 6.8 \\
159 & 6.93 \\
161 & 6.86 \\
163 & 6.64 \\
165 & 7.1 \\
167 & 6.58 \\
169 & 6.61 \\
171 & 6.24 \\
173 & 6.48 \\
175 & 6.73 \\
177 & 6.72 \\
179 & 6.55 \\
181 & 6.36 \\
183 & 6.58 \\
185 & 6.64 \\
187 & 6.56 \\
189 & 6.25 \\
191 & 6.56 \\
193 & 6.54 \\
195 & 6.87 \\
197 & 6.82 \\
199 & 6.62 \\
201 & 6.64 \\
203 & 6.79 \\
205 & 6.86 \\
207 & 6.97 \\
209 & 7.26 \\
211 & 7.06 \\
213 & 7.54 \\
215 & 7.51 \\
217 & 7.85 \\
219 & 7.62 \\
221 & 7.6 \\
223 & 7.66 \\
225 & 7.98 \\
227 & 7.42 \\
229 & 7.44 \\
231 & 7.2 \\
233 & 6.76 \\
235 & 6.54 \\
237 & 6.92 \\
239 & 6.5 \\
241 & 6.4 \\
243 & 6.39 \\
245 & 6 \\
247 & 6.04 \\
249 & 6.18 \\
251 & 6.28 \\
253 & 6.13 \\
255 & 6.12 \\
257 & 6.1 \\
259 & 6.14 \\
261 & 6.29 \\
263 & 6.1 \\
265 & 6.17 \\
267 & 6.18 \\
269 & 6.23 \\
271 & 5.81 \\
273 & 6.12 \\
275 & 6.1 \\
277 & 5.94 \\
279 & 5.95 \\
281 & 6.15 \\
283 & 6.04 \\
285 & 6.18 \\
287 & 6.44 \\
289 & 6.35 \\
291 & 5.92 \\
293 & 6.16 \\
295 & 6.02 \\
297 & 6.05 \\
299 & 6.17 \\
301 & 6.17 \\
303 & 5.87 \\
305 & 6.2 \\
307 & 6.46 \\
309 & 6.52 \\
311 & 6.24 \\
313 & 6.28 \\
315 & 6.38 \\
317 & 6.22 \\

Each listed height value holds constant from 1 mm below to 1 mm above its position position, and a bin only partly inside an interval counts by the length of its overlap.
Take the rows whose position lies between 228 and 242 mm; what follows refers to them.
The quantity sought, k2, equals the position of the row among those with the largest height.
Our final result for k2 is 229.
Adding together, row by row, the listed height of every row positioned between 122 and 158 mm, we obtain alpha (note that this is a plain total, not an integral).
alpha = 125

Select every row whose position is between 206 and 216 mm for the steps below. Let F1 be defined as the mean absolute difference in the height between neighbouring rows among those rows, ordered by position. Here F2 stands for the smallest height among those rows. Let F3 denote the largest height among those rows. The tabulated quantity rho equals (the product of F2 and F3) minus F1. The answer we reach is 52.3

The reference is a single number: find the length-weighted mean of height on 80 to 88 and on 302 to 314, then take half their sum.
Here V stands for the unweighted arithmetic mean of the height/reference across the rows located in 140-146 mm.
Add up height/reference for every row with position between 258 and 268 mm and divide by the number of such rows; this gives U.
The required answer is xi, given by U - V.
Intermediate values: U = 0.92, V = 1.04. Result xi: -0.12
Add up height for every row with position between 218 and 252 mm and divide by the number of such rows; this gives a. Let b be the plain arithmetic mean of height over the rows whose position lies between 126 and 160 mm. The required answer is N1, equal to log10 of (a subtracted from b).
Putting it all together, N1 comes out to -1.19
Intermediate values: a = 6.88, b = 6.94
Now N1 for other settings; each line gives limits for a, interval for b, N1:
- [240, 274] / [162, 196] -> -0.37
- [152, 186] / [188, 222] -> -0.42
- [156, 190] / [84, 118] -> -0.33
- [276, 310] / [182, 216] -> -0.17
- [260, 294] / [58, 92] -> 0.00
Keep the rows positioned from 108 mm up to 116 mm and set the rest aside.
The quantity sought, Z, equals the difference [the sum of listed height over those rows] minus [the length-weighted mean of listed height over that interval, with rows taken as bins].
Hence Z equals 21.6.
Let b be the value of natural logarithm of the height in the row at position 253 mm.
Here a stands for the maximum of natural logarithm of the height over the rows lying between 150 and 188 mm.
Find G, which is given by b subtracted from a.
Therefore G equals 0.15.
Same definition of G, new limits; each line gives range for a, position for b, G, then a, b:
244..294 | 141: -0.06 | 1.86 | 1.92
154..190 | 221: -0.07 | 1.96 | 2.03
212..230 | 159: 0.14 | 2.08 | 1.94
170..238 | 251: 0.24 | 2.08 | 1.84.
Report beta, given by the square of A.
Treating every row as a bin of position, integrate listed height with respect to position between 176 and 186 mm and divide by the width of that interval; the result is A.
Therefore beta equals 43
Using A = 6.6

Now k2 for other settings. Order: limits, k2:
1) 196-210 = 209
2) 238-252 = 239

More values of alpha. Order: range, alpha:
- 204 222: 66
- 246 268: 68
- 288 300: 37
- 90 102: 43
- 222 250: 95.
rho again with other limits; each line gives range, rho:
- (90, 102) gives 50.3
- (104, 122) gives 49.0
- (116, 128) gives 49.5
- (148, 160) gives 45.1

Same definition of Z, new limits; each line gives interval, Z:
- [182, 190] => 19.5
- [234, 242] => 19.8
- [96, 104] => 21.4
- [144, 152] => 20.6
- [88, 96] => 21.2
